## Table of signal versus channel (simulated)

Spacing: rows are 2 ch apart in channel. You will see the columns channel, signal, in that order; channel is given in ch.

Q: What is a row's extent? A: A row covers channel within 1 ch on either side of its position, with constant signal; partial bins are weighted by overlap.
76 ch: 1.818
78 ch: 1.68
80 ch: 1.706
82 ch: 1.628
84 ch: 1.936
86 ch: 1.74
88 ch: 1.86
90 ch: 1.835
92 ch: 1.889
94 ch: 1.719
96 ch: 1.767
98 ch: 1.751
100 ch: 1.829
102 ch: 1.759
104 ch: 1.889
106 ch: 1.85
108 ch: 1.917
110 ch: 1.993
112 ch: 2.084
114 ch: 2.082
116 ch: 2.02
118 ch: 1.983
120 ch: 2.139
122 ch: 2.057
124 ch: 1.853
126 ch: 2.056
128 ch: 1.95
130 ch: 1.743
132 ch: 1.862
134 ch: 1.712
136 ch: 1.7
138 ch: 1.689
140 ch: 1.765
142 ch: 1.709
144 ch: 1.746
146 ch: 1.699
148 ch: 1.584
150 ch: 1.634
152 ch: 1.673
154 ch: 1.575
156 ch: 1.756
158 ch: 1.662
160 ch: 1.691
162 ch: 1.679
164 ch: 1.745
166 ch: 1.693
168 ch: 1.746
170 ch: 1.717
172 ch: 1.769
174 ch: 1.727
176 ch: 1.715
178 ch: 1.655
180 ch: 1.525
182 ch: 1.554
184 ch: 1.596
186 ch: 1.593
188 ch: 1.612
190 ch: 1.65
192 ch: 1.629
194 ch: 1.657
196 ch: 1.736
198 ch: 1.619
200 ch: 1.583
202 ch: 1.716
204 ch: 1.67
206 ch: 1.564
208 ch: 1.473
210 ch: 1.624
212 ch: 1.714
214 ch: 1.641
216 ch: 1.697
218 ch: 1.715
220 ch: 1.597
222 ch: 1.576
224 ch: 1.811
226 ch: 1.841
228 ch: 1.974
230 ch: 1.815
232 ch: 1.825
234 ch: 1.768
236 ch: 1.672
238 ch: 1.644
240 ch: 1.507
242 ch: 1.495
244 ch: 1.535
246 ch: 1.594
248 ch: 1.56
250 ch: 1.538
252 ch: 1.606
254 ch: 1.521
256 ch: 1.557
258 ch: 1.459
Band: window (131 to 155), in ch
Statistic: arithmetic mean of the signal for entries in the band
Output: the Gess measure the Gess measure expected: 1.70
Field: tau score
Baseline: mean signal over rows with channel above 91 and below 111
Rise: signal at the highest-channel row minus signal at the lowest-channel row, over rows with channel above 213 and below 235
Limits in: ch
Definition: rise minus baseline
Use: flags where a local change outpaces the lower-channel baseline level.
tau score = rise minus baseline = -1.7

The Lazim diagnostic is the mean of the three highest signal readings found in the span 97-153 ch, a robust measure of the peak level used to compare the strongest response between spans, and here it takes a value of 2.10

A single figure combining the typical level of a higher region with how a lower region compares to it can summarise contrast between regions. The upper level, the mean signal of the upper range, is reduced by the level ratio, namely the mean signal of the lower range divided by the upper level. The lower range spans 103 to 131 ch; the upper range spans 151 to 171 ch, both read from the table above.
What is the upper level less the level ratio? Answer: 0.53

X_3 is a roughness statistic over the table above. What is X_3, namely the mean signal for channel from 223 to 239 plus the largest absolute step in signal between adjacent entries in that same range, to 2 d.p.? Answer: 1.95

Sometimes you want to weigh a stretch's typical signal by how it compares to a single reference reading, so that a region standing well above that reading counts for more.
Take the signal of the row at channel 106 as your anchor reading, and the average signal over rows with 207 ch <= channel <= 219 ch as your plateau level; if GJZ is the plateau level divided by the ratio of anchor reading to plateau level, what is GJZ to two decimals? 1.46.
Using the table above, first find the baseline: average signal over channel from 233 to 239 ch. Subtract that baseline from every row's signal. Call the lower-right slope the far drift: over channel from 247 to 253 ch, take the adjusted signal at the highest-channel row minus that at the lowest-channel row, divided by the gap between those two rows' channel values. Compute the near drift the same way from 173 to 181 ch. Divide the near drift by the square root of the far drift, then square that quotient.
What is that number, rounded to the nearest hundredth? 0.10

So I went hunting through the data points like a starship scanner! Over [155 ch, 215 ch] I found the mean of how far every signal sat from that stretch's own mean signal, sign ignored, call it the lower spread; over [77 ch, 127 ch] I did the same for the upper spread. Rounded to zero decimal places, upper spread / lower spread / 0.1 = 20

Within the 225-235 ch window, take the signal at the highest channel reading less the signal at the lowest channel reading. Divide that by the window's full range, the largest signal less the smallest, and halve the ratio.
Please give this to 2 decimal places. -0.18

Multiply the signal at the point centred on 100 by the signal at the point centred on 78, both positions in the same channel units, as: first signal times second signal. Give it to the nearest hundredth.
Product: 3.07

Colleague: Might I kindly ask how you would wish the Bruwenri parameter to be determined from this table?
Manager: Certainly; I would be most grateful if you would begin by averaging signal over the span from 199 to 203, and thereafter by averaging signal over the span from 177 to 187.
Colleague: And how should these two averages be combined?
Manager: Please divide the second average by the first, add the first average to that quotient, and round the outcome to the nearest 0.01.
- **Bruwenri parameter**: 2.61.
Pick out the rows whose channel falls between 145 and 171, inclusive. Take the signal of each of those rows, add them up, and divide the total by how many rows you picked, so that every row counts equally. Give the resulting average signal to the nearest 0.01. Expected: 1.68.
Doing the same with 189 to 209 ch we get 1.63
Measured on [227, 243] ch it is 1.71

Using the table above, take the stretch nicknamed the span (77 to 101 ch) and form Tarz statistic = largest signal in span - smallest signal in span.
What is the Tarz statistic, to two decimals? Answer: 0.31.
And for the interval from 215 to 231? 0.40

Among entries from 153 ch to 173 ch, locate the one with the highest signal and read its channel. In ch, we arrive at 172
